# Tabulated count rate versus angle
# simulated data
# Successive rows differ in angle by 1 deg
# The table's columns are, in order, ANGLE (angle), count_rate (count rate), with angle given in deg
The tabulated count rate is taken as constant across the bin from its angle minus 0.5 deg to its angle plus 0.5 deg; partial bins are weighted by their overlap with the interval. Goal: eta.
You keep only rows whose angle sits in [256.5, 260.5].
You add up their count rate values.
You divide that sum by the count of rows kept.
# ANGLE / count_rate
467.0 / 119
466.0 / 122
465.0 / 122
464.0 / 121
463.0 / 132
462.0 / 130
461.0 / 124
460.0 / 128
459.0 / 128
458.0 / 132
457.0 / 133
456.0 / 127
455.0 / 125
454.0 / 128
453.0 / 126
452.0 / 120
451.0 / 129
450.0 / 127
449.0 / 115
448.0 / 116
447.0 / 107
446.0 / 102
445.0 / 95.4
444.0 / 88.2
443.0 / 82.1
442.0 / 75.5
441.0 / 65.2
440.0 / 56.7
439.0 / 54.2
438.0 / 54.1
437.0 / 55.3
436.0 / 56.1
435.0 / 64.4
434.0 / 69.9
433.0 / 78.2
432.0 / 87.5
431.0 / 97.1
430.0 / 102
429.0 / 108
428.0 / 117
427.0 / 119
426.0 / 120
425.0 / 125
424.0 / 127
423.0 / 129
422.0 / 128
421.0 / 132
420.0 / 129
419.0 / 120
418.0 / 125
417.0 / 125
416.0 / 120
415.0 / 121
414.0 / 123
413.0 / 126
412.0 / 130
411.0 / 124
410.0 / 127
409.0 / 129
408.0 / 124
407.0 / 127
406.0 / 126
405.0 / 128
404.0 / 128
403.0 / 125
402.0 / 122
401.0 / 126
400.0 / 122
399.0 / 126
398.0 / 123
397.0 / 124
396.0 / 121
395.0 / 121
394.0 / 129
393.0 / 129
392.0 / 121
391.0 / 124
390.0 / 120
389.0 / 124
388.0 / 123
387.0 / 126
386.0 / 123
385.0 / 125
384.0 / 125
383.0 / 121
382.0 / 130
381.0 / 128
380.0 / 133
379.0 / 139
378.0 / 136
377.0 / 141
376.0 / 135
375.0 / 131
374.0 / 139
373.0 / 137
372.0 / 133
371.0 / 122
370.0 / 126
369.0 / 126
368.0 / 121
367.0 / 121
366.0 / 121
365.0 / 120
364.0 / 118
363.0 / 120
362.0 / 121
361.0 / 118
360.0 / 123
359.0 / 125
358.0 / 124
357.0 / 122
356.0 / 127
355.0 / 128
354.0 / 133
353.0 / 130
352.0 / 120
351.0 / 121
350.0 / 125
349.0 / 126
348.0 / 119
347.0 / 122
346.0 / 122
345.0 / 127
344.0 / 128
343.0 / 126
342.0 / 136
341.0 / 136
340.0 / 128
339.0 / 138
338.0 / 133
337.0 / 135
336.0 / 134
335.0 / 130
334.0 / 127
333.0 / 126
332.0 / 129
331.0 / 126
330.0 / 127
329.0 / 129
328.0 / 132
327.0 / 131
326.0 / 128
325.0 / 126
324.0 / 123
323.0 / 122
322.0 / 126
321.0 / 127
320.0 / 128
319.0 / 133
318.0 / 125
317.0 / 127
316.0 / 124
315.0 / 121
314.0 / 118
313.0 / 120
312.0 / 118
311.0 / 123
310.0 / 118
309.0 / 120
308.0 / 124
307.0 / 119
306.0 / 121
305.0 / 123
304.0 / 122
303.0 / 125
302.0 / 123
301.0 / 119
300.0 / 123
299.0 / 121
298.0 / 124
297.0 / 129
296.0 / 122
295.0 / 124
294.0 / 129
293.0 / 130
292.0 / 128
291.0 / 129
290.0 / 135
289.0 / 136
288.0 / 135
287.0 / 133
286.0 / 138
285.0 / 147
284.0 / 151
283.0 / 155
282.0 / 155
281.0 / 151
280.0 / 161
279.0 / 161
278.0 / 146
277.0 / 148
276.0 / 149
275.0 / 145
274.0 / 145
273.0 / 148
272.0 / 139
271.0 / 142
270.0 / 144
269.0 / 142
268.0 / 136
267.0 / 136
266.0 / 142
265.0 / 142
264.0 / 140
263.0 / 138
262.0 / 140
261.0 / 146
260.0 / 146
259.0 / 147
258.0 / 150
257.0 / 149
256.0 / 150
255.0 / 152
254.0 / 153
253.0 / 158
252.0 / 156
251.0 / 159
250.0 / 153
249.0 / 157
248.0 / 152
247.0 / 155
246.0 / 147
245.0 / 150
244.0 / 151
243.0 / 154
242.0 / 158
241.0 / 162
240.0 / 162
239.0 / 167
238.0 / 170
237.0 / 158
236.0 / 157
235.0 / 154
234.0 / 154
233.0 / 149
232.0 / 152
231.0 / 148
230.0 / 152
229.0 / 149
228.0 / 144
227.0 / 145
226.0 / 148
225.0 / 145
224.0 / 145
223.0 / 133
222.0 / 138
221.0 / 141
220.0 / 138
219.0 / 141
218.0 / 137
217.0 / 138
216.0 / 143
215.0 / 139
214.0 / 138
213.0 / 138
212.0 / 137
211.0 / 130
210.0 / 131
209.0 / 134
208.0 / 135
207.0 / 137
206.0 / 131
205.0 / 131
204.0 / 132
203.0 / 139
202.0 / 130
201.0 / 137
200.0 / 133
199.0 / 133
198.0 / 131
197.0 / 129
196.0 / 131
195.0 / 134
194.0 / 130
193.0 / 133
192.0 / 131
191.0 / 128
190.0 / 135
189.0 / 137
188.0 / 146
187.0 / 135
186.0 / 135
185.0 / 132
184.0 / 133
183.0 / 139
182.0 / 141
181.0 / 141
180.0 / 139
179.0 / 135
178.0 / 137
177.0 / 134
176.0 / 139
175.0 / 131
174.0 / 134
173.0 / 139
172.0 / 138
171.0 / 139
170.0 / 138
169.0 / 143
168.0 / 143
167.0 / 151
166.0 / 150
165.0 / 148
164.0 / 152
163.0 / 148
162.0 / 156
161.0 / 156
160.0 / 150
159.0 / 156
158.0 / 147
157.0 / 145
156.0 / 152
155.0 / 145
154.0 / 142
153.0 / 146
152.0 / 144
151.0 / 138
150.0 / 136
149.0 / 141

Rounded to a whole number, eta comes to 148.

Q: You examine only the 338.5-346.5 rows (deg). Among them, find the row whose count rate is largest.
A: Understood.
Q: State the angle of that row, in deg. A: 339.0 deg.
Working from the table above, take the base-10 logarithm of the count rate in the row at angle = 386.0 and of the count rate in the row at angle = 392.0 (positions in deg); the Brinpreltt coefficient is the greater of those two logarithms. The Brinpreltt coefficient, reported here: 2.09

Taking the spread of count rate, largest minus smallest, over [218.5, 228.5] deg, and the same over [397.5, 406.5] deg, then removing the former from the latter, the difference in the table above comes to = -9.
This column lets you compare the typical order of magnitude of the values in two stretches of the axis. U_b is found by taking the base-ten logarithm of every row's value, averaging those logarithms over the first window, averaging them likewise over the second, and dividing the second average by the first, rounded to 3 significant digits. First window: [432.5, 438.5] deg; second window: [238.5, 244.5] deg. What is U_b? 1.23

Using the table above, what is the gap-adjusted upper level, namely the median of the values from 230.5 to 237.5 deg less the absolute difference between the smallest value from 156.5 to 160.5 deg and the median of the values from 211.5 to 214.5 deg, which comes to 147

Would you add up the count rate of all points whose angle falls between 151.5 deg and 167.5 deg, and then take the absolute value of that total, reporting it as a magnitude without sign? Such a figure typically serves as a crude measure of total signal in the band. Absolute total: 2388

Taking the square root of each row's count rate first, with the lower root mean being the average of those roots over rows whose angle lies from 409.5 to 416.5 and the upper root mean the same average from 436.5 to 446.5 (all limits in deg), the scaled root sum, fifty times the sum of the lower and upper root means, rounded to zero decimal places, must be 982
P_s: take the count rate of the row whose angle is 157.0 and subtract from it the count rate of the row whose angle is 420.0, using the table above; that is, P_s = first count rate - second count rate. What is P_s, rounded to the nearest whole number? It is 16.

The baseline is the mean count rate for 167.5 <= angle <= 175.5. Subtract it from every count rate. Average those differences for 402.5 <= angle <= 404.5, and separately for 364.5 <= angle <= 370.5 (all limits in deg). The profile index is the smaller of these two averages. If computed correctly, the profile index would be -16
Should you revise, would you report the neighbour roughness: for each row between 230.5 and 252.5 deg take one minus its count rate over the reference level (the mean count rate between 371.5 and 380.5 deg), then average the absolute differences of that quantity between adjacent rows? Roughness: 0.0280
